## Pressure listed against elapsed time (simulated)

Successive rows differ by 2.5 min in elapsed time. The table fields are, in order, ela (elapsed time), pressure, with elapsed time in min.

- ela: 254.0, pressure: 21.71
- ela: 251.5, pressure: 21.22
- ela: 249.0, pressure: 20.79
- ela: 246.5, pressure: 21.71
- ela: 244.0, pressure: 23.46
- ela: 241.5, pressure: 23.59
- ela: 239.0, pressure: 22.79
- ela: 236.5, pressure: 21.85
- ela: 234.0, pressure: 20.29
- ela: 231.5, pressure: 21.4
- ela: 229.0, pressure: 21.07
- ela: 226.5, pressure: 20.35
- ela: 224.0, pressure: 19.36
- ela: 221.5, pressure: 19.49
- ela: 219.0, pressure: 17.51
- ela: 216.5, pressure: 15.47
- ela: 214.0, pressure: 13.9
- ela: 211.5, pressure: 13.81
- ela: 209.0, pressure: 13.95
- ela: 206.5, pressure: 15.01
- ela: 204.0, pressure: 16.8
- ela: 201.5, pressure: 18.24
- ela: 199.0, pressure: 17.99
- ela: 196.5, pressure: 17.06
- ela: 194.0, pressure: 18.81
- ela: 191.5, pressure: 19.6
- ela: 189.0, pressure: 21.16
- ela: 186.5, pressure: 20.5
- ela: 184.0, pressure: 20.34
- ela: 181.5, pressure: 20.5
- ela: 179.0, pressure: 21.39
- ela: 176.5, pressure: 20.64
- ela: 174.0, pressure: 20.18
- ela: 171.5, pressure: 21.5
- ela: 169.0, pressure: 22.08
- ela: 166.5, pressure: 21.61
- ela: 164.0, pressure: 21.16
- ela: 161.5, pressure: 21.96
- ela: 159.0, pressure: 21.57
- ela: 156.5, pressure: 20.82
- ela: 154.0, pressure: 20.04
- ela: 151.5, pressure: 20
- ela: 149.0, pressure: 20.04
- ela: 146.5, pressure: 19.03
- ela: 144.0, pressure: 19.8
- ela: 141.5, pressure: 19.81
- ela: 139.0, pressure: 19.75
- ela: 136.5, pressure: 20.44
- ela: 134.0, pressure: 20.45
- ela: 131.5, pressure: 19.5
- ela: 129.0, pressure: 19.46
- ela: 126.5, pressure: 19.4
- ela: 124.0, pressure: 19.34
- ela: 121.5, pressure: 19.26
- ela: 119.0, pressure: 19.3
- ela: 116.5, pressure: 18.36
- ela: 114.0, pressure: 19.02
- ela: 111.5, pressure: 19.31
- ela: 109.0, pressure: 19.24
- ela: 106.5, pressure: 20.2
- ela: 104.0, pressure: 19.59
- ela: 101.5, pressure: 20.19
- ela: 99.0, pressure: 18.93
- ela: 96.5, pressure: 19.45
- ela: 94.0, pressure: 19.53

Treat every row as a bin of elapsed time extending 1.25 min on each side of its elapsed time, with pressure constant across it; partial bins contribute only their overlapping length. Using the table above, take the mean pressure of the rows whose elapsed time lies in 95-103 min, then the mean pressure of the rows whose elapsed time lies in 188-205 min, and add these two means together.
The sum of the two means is 38.0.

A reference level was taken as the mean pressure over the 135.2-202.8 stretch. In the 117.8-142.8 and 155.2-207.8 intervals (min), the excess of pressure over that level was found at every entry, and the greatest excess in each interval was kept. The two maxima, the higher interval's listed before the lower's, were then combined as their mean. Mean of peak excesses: 1.0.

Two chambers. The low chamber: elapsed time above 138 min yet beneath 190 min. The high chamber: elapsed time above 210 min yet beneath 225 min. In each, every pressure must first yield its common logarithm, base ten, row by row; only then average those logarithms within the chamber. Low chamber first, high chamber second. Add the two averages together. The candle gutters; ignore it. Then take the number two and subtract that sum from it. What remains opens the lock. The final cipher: -0.53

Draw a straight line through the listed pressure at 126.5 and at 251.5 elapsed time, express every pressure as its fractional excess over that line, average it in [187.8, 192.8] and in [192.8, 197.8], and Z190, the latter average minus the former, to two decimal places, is -0.12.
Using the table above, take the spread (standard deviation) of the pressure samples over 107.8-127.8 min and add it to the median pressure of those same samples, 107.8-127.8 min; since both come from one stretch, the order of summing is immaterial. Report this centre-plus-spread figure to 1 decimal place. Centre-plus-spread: 19.6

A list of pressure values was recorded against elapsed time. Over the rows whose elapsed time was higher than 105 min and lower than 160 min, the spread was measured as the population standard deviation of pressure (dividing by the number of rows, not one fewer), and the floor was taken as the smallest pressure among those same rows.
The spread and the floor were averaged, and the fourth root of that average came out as 1.76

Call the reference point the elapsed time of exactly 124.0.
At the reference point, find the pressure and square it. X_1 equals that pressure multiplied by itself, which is 374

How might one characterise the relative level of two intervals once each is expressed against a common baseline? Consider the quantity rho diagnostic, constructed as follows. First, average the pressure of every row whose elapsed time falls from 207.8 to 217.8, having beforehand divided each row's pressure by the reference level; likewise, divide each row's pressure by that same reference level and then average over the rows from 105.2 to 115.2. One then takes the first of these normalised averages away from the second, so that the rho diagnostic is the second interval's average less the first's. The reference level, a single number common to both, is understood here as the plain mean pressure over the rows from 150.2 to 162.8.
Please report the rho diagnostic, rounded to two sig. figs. 0.25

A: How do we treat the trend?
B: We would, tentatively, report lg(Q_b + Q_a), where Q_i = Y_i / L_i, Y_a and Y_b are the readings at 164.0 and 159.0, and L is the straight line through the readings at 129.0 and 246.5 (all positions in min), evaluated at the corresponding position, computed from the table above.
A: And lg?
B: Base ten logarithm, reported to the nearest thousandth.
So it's 0.328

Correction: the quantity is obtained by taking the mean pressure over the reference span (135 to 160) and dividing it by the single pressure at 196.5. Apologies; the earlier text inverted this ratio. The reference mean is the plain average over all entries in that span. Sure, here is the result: 1.18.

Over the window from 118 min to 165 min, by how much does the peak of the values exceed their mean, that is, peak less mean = 1.9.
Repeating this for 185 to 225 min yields 3.7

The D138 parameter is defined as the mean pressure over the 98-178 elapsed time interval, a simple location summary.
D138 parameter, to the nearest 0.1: 20.1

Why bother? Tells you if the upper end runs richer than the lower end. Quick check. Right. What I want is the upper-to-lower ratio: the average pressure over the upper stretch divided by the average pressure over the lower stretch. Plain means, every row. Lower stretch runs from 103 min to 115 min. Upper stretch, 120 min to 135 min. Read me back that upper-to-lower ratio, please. 1.00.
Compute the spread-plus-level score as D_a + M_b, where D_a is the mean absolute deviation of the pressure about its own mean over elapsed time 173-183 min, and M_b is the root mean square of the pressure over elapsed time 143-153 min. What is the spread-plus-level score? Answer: 20.1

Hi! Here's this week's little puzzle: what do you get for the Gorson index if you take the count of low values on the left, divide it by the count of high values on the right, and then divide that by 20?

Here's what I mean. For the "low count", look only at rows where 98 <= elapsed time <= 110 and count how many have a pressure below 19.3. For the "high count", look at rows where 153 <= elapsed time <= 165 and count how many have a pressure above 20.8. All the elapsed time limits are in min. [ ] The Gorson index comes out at 0.025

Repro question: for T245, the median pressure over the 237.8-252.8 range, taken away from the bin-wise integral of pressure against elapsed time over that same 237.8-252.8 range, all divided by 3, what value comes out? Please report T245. 104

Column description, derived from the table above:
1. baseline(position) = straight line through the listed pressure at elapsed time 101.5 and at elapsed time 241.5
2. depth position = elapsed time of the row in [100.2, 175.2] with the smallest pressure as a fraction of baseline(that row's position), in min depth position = 116.5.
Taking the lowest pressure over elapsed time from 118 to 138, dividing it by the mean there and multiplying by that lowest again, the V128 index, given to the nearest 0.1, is 18.9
